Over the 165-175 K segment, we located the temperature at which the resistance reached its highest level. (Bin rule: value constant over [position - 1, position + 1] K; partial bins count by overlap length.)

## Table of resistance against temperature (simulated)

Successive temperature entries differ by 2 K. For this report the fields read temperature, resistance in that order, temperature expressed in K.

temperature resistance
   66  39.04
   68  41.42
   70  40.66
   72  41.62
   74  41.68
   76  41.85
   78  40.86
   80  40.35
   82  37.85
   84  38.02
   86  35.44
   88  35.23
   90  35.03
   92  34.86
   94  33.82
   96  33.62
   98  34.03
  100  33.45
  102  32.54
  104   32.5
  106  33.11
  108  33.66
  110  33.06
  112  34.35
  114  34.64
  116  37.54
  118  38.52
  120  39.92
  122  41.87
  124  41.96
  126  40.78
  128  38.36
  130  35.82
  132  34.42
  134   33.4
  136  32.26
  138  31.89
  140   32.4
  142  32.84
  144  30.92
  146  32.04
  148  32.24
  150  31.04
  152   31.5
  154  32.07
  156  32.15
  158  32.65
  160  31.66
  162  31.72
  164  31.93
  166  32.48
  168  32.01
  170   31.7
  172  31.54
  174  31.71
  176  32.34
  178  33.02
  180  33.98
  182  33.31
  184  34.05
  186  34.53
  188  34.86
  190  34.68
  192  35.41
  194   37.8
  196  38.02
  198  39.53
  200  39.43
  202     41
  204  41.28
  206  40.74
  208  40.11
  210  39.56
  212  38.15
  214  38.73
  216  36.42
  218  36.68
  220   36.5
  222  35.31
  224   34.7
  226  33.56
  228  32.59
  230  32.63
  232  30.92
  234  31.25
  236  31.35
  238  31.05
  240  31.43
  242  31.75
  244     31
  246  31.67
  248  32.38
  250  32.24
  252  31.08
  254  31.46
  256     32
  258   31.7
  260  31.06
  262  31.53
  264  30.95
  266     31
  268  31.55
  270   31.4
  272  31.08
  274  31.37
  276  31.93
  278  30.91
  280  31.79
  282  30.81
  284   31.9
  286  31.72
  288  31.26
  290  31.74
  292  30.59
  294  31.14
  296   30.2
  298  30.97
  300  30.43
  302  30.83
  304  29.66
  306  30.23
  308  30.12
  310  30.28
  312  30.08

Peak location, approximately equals 166 K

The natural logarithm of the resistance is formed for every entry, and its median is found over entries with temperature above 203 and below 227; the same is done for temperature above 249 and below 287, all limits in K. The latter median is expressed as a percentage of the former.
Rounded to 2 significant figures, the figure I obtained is 95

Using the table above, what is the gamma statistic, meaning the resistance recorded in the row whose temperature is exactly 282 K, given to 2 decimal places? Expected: 30.81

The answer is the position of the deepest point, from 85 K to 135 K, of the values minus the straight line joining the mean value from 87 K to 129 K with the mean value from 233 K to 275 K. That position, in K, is 102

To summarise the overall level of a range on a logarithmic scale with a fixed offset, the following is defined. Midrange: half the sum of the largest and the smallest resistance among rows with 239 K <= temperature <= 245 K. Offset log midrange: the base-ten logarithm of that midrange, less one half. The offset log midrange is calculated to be 1.00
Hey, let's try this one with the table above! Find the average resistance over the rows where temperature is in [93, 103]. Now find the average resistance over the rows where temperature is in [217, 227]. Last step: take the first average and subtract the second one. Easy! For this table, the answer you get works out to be -1.9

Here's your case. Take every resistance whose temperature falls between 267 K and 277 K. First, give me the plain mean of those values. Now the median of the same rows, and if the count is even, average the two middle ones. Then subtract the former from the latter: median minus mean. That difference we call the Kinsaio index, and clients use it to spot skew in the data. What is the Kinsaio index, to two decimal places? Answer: -0.07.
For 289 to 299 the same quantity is 0.04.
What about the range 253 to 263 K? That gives -0.02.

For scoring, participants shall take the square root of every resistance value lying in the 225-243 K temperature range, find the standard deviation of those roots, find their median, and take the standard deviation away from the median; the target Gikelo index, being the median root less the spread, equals 5.53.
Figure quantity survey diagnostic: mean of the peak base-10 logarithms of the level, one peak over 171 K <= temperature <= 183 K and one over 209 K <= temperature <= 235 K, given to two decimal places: 1.56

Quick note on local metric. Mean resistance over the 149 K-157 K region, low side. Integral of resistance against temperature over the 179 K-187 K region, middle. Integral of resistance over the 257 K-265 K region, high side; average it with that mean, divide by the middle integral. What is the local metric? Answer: 0.52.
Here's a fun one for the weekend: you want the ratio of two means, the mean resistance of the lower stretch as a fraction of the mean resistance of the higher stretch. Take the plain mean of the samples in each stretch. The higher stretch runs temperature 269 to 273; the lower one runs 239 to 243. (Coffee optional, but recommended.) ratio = 1.01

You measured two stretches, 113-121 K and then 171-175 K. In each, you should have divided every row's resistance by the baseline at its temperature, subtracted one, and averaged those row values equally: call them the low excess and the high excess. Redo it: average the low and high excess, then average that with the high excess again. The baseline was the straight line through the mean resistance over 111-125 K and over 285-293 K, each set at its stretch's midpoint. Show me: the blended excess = -0.10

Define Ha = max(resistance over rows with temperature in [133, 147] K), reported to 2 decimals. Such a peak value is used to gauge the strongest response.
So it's 33.40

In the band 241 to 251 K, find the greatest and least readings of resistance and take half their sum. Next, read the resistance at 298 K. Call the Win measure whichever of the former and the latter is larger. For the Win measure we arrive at 32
